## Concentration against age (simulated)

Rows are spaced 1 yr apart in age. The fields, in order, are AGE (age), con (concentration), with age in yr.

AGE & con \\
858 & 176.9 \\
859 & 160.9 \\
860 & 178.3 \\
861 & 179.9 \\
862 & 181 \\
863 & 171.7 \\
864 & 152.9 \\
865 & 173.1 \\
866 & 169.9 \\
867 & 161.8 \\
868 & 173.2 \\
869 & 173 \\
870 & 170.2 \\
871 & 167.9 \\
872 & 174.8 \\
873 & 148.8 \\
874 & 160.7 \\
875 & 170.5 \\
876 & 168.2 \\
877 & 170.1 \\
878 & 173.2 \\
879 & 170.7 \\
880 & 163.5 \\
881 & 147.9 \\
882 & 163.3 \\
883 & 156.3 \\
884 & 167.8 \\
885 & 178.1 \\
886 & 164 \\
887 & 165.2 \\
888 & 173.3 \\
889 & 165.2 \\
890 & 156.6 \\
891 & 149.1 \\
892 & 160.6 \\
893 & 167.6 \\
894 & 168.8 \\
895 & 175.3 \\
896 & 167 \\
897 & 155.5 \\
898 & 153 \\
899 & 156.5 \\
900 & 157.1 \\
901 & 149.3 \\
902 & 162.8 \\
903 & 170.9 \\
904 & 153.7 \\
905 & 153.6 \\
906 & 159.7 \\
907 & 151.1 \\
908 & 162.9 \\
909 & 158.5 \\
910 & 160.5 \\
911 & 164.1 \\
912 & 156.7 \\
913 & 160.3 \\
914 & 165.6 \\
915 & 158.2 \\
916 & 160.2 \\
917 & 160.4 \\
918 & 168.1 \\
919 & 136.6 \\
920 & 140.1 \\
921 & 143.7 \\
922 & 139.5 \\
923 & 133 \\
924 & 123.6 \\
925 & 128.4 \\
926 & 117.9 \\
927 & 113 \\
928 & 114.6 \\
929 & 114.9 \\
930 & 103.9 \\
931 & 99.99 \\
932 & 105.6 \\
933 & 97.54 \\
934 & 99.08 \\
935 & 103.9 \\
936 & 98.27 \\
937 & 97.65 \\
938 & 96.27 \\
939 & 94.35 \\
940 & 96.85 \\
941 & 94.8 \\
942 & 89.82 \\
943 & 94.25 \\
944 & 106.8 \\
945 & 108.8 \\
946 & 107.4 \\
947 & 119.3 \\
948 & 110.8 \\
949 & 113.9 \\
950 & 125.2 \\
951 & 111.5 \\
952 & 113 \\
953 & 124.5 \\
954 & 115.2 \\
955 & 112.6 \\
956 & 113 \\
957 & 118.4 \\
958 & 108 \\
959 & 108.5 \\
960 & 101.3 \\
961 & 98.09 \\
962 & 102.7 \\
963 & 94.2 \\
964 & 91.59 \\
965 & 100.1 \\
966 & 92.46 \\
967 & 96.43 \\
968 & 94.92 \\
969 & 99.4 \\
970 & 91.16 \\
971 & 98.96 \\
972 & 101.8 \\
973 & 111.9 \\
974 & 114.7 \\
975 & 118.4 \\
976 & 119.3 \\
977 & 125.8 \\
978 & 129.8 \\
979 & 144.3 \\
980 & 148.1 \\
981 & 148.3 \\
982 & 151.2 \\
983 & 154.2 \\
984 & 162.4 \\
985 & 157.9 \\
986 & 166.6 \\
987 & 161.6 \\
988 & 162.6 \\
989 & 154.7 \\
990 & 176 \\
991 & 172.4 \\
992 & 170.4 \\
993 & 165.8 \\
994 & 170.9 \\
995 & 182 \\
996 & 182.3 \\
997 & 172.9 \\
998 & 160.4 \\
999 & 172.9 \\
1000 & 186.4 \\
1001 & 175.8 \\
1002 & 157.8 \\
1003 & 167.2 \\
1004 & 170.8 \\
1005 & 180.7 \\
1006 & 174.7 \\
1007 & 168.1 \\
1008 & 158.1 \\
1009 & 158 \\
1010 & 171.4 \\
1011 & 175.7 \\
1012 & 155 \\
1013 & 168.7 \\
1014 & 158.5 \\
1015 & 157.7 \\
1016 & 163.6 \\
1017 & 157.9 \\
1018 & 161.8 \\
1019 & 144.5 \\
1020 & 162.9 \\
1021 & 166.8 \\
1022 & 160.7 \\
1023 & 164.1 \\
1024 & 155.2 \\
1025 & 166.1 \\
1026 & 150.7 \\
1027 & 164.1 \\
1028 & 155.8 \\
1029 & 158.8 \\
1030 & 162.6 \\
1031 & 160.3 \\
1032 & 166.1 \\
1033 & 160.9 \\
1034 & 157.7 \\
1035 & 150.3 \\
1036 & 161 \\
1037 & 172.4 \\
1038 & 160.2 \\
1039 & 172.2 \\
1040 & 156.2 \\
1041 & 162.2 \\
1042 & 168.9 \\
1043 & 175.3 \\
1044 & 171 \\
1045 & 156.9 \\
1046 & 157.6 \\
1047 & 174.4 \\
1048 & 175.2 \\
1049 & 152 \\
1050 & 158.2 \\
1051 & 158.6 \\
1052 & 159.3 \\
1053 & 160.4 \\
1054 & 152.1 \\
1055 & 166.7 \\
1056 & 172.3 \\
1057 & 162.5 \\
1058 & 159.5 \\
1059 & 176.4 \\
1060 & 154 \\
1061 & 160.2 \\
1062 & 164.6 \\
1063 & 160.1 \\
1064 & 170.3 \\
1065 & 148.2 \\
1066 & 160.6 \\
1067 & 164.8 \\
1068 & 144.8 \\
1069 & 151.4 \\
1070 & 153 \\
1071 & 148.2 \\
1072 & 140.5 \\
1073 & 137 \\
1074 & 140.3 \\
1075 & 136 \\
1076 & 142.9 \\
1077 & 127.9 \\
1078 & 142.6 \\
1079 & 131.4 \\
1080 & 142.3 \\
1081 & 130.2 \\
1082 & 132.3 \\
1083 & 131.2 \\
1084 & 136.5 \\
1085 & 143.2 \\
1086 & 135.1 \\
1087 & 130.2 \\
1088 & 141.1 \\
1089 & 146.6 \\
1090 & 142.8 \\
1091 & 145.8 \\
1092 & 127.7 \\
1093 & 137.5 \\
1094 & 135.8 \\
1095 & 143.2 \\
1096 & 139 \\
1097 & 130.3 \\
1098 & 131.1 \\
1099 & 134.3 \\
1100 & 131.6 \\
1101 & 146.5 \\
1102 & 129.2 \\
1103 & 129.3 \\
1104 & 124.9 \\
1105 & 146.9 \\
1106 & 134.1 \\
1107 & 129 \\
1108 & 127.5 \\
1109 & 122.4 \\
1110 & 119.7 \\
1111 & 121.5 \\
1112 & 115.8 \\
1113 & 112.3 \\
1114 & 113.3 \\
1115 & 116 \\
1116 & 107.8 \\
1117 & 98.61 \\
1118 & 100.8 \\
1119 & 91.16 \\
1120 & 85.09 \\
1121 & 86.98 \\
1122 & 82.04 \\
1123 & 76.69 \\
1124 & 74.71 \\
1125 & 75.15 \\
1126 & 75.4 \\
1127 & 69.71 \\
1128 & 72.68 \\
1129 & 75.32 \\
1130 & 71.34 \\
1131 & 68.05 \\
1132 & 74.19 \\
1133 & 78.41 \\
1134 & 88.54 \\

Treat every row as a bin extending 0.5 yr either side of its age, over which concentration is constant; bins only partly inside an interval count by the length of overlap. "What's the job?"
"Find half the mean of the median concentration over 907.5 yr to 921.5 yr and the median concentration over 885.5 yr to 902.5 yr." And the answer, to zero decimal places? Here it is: 81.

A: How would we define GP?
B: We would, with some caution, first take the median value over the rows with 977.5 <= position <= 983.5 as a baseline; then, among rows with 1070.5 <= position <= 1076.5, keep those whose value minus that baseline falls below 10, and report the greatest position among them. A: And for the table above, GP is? 1076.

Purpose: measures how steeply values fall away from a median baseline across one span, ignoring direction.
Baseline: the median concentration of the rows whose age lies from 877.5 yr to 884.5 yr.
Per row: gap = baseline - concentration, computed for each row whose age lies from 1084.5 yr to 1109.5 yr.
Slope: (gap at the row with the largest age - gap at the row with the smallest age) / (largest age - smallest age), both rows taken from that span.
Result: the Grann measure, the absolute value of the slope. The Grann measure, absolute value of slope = 0.9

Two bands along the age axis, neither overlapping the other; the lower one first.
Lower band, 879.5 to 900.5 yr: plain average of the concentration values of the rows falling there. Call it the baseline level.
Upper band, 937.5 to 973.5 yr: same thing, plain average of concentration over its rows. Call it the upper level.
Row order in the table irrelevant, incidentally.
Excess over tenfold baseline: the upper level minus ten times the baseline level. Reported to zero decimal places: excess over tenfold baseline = -1520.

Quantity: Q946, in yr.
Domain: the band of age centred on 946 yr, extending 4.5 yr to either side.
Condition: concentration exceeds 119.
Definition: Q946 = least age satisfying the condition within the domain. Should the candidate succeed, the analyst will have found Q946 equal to 947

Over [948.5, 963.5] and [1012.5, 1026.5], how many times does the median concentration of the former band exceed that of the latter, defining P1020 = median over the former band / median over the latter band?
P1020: 0.70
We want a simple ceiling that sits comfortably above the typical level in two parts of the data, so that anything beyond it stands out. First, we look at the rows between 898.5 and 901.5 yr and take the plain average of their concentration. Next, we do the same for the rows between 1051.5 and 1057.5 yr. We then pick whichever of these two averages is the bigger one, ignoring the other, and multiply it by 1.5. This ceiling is 243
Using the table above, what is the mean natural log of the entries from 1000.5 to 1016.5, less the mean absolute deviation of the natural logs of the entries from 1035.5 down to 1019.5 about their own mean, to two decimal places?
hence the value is 5.09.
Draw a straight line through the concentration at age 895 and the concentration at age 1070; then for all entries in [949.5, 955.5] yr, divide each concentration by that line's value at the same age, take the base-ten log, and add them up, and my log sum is -0.9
